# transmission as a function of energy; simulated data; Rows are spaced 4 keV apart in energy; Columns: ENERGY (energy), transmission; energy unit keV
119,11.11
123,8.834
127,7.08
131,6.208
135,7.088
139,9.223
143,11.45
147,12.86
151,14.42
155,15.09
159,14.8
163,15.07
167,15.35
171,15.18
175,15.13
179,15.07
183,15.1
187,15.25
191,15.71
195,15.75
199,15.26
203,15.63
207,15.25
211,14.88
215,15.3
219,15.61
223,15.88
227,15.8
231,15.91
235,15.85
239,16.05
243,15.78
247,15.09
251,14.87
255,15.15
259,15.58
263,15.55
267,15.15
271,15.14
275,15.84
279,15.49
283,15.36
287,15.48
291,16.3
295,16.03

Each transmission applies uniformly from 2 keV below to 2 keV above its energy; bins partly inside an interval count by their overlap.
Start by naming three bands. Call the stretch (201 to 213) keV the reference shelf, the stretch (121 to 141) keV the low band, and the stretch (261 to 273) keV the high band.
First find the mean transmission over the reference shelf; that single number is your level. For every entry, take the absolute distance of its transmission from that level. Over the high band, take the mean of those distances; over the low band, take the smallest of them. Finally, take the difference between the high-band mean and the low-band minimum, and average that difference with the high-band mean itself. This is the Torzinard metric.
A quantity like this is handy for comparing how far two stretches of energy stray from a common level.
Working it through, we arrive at -2.8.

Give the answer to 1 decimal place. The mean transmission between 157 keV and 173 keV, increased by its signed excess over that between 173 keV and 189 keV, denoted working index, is 15.1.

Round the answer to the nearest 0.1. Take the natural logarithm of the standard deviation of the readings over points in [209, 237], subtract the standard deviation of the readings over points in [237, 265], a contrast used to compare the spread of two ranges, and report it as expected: -1.4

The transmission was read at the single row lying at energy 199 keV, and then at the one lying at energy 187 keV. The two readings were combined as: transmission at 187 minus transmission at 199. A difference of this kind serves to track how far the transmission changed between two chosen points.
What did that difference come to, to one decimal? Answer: 0.0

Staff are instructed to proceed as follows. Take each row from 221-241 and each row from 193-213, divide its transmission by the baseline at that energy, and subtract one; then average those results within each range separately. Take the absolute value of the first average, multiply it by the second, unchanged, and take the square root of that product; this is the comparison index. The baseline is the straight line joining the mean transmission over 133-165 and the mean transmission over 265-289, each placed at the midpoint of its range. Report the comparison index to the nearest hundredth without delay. 0.11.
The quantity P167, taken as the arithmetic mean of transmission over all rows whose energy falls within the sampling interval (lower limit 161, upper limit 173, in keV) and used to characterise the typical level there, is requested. 15.2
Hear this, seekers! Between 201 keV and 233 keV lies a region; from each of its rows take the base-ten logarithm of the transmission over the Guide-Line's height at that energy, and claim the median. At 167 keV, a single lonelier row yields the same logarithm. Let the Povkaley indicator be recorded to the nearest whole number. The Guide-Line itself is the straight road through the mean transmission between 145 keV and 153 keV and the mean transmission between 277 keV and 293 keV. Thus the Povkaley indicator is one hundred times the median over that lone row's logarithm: 64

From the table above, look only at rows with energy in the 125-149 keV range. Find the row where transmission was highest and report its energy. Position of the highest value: 147 keV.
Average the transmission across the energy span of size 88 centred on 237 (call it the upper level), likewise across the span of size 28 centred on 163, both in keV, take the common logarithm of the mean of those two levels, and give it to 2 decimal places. 1.18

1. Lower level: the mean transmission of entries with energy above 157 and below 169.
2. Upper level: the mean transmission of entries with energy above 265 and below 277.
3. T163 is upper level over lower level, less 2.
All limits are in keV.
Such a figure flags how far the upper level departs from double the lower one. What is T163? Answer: -0.98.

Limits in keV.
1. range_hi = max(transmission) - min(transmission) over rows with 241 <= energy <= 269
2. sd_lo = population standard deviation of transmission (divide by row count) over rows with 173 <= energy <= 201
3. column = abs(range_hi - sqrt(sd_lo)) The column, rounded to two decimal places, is 0.40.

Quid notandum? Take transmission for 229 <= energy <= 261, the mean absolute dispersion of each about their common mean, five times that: 1.87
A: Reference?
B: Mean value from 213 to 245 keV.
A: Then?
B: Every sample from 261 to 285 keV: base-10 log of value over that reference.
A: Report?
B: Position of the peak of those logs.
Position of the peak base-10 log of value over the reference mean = 275 keV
